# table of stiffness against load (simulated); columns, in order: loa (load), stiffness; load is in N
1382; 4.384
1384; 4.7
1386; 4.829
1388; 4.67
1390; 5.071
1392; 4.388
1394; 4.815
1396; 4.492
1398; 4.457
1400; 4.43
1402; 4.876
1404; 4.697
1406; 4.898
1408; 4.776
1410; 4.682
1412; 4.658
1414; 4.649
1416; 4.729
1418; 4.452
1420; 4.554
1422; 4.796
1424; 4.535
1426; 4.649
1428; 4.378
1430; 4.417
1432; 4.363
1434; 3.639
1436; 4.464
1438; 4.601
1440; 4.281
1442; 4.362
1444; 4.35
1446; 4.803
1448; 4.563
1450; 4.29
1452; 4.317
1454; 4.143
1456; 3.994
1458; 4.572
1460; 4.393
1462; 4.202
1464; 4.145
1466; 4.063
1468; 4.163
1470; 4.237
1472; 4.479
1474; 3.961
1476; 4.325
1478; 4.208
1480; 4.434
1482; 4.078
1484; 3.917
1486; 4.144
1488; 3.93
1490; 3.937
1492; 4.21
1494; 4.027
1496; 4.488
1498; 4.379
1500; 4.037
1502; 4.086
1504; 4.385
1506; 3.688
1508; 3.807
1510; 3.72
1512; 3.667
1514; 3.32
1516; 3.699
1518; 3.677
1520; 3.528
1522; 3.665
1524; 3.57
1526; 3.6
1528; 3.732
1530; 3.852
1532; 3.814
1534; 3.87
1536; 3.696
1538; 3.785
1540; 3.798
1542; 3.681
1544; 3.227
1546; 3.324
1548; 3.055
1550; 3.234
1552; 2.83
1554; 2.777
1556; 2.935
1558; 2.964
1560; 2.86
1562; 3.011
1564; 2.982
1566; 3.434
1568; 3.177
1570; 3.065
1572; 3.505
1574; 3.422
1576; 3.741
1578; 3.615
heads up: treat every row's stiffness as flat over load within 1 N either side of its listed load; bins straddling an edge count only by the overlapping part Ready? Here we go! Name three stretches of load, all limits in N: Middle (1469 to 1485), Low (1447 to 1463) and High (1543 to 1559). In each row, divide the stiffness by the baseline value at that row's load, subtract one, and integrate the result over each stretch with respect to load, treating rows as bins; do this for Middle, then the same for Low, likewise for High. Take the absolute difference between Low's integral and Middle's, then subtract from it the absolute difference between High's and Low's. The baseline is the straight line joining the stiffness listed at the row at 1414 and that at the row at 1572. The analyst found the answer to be -2.3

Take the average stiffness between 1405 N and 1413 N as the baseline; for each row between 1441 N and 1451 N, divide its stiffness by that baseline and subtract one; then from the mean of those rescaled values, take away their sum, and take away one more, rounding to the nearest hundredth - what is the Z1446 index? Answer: -0.76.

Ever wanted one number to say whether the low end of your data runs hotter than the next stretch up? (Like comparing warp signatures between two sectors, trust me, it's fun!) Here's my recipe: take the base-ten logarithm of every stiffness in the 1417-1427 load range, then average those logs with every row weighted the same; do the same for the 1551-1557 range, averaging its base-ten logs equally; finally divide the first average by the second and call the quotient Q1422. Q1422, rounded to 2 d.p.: 1.46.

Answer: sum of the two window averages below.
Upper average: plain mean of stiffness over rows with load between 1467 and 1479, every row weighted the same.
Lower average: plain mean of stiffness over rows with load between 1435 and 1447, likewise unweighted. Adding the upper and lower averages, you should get 8.7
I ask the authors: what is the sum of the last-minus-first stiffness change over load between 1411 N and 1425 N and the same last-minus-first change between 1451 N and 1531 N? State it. -0.6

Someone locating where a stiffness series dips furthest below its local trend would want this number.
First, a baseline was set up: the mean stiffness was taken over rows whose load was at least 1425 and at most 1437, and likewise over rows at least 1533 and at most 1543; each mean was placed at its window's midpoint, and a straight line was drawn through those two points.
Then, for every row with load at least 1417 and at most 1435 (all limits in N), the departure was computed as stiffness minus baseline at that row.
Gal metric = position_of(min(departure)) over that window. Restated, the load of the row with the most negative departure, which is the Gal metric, 1434 N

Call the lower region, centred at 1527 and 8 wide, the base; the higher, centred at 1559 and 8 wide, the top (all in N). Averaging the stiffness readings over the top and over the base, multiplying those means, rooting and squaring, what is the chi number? 10.9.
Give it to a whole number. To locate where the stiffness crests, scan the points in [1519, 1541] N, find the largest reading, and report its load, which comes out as 1534 N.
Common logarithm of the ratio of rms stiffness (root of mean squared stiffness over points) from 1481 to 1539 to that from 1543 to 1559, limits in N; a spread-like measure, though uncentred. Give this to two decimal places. 0.10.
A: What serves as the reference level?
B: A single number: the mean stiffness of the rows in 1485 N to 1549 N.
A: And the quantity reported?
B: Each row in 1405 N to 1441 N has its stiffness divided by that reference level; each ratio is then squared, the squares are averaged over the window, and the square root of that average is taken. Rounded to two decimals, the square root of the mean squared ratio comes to 1.20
